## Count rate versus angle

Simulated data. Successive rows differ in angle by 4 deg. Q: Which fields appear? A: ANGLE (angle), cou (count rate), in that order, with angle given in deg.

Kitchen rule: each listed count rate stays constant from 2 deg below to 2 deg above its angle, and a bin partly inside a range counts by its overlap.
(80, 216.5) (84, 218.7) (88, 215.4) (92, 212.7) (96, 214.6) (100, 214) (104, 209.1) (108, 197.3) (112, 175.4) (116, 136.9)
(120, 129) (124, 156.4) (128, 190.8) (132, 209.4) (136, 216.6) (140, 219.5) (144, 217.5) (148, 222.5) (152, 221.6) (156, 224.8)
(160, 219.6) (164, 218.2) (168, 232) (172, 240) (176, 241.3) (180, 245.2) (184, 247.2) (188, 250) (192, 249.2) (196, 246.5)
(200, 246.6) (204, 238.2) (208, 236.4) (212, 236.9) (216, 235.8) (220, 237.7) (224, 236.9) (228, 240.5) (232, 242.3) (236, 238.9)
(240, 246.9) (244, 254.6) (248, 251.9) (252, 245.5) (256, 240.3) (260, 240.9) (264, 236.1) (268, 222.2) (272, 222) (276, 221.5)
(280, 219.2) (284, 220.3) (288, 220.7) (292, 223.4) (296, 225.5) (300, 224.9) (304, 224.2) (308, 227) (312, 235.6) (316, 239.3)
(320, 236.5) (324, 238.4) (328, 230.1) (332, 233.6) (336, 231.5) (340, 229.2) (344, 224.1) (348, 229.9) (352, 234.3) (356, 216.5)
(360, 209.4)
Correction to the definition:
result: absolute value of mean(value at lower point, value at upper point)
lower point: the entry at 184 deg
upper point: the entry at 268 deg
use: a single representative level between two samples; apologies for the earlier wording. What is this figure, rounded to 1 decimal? 234.7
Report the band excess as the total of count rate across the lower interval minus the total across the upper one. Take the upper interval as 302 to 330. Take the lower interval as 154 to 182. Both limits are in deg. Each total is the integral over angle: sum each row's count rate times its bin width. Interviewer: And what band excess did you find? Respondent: -40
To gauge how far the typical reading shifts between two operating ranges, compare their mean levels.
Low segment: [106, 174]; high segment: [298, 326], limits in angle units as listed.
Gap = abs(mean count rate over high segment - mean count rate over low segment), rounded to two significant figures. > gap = 31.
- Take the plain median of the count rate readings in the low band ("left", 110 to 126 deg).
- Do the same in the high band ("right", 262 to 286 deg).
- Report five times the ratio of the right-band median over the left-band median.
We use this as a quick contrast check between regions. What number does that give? 7.6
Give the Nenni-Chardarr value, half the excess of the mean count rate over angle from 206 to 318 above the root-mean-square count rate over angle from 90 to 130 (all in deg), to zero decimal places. 24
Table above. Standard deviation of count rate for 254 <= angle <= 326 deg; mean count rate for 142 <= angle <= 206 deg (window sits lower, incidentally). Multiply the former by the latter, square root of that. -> 43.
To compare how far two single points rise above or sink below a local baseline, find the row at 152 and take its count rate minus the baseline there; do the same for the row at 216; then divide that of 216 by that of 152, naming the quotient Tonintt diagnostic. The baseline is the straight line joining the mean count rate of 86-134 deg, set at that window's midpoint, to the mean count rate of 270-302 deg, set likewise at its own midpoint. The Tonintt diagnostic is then 1.1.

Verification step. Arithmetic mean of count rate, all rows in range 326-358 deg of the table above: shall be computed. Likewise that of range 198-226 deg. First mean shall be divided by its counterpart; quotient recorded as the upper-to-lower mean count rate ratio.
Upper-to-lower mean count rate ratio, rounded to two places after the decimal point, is 0.96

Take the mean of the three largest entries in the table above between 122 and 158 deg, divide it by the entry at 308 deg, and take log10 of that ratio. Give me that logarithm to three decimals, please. -0.008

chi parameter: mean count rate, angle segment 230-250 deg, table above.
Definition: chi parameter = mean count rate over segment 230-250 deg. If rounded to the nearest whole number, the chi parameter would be 247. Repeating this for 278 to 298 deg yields 222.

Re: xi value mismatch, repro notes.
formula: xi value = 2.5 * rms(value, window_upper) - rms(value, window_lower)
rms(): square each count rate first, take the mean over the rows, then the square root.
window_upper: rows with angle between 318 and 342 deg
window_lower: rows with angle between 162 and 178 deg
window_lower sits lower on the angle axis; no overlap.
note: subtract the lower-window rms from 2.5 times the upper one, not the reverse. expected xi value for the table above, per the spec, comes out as 350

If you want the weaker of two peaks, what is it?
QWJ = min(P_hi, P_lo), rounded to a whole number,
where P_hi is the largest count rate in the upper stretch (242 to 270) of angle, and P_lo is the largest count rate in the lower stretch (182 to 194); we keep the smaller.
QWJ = 250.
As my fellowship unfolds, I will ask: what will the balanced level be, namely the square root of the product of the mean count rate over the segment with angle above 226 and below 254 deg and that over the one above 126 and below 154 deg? 229.3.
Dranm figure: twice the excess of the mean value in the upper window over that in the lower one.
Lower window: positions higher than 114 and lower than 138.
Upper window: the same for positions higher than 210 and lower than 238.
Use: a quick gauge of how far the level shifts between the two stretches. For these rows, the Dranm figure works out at 130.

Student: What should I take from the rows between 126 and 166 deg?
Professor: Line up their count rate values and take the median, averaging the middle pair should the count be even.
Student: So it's 219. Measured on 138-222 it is 237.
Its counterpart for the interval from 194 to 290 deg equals 238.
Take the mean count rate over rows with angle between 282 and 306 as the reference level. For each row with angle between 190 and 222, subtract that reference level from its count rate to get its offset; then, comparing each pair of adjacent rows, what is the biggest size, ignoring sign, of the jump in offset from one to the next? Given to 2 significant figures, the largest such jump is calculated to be 8.4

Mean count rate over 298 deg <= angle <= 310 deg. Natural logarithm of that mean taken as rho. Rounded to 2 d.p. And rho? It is 5.42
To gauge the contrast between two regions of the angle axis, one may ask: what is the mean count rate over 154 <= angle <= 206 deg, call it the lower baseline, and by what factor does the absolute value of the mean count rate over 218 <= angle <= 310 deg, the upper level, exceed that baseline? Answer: 0.98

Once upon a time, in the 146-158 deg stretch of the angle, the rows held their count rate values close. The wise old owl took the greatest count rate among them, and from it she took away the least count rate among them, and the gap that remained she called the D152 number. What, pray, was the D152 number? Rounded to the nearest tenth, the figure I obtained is 3.2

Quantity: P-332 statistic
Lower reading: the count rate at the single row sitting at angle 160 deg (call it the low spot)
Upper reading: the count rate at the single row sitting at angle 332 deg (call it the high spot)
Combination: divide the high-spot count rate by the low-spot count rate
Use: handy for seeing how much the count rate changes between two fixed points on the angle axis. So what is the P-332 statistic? 1.06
